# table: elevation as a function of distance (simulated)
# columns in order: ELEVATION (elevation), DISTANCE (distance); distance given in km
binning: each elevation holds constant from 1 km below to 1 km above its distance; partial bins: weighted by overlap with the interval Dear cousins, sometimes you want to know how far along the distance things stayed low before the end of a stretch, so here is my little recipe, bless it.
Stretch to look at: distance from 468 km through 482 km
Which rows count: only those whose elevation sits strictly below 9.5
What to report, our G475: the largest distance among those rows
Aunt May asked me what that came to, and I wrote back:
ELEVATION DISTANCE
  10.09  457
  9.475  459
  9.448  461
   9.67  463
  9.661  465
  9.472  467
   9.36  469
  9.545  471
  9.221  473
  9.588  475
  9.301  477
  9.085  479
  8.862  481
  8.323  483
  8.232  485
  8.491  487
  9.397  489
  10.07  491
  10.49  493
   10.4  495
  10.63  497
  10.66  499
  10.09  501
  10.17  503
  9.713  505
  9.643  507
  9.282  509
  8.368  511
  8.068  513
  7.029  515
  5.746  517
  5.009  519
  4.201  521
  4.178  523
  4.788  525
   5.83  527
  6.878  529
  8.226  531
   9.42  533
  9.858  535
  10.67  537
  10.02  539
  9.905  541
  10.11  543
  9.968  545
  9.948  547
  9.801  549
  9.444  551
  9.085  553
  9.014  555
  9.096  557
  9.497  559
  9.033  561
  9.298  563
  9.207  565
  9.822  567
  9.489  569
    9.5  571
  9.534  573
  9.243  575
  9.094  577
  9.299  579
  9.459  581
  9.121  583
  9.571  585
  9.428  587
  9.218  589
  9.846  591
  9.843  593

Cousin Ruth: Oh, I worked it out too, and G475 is 481 km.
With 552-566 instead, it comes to 565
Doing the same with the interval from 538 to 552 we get 551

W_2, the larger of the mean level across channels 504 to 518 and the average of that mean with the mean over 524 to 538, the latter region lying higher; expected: 8.3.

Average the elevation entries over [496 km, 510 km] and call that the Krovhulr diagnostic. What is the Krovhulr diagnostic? 10.0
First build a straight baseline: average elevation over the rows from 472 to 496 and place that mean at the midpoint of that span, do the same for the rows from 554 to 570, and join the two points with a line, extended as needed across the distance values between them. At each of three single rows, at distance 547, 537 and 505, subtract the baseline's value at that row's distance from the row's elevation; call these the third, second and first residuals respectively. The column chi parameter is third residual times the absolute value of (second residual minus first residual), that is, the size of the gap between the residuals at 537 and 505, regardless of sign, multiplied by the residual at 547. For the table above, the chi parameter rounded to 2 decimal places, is 0.61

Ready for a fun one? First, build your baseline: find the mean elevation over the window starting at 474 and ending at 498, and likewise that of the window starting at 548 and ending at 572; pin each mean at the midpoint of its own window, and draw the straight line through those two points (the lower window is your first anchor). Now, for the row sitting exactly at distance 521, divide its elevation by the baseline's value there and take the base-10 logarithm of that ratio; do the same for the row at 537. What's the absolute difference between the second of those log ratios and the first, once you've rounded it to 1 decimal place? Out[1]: 0.4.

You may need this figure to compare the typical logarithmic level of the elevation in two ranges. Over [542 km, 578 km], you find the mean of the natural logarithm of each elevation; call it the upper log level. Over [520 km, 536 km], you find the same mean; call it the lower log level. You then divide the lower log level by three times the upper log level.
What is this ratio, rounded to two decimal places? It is 0.27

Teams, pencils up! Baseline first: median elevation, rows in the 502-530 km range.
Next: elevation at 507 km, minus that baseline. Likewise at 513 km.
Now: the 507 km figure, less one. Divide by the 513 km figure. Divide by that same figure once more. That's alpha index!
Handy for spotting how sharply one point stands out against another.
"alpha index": 1.4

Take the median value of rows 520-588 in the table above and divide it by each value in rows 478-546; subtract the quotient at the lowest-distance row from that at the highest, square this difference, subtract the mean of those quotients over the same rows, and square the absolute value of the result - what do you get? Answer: 1.38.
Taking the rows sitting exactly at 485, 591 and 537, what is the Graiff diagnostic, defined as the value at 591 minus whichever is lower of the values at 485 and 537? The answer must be 1.6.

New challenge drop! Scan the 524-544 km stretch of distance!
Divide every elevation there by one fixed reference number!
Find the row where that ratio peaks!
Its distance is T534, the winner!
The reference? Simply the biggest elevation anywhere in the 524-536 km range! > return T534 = 537 km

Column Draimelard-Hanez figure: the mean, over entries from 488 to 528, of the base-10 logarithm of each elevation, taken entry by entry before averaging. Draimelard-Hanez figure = 0.89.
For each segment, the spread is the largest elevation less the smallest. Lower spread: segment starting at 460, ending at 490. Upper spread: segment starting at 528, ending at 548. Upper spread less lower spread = 2.4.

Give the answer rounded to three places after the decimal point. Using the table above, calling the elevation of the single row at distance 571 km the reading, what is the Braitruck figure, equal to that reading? 9.500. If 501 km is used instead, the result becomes 10.090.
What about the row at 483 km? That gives 8.323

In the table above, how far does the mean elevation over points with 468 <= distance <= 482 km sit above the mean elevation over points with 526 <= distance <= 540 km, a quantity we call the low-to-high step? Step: 0.58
